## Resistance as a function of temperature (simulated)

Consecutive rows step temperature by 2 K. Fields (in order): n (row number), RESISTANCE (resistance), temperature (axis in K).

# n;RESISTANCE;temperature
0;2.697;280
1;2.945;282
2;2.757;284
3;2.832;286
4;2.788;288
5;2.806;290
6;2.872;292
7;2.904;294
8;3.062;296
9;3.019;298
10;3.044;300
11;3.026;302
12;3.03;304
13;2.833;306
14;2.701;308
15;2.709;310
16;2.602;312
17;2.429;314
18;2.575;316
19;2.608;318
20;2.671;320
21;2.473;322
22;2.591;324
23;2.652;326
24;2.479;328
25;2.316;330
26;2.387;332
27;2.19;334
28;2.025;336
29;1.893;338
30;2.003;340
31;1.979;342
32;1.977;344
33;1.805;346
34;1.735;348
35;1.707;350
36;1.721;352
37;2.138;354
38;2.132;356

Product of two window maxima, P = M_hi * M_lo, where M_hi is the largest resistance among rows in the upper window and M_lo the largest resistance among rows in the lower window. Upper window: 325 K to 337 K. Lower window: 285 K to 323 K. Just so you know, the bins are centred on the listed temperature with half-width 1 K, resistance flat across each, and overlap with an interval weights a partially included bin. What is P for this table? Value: 8.12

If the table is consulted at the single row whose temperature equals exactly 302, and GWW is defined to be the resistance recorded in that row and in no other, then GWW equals 3.026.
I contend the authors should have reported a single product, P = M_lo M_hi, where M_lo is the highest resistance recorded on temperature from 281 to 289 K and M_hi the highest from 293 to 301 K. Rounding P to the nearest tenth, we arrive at 9.0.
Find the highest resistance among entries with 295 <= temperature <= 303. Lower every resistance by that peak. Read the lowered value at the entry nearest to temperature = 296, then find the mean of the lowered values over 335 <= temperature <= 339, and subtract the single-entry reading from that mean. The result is -1.1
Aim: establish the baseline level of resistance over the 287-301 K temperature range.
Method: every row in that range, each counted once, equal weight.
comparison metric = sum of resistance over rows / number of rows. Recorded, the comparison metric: 2.93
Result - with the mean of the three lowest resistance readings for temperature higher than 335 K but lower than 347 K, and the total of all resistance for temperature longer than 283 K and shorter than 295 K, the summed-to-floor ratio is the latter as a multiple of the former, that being 9.0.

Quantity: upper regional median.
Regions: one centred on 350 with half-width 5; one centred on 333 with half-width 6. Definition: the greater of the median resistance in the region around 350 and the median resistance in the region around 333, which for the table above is 2.25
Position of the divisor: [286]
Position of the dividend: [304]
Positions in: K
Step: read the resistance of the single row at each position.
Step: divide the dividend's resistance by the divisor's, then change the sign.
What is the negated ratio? -1.07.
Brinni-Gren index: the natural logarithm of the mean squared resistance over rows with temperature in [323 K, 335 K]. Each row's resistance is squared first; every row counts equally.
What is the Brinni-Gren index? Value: 1.78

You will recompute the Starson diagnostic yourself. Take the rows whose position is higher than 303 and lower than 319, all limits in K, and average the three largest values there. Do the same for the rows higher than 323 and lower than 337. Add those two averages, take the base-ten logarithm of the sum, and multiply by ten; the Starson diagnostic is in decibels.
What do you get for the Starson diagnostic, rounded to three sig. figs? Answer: 7.35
